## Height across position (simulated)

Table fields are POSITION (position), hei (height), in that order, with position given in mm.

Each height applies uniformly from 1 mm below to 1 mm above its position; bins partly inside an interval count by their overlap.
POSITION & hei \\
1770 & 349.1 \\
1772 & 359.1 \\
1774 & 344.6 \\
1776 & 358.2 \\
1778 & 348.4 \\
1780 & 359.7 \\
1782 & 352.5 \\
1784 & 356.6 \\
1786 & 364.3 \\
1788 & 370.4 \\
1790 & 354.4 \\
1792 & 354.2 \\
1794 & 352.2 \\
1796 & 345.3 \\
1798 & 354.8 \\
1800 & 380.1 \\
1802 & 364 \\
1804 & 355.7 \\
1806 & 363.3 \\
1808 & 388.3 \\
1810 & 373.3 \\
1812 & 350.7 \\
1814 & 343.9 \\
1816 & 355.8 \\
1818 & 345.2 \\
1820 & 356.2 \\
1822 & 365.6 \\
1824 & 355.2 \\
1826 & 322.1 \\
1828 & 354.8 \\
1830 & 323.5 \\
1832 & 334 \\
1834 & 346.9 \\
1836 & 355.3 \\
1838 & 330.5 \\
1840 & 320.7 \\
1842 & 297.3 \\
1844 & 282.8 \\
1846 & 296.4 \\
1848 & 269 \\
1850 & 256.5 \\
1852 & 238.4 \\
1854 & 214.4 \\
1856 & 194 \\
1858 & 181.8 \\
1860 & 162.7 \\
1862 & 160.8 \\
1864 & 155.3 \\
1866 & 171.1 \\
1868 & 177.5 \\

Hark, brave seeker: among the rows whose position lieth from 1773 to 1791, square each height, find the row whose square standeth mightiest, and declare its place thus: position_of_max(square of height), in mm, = 1788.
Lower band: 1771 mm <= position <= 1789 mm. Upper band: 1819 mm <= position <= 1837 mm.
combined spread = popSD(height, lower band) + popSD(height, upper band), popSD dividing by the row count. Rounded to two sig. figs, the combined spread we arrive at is 22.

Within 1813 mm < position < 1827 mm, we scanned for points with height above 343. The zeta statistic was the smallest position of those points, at 1814 mm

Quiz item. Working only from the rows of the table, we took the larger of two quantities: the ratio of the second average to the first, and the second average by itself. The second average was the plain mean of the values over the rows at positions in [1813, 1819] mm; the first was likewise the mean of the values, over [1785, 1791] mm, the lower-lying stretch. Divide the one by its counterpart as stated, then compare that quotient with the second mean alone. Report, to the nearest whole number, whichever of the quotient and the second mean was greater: 348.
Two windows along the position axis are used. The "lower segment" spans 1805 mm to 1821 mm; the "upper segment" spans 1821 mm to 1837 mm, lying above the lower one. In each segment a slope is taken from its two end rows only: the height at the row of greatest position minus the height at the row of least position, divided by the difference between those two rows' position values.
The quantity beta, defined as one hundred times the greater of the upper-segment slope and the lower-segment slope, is -51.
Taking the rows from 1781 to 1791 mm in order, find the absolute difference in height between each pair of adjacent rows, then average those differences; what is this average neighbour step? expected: 8.5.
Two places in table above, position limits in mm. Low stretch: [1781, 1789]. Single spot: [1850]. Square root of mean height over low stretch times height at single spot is 304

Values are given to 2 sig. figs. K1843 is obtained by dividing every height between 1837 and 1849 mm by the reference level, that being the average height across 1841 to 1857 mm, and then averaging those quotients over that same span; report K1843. 1.2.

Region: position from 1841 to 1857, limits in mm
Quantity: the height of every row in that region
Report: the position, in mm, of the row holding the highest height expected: 1842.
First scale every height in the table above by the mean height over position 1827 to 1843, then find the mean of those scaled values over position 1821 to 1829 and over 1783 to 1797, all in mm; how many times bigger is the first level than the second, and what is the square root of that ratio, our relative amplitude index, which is 0.99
